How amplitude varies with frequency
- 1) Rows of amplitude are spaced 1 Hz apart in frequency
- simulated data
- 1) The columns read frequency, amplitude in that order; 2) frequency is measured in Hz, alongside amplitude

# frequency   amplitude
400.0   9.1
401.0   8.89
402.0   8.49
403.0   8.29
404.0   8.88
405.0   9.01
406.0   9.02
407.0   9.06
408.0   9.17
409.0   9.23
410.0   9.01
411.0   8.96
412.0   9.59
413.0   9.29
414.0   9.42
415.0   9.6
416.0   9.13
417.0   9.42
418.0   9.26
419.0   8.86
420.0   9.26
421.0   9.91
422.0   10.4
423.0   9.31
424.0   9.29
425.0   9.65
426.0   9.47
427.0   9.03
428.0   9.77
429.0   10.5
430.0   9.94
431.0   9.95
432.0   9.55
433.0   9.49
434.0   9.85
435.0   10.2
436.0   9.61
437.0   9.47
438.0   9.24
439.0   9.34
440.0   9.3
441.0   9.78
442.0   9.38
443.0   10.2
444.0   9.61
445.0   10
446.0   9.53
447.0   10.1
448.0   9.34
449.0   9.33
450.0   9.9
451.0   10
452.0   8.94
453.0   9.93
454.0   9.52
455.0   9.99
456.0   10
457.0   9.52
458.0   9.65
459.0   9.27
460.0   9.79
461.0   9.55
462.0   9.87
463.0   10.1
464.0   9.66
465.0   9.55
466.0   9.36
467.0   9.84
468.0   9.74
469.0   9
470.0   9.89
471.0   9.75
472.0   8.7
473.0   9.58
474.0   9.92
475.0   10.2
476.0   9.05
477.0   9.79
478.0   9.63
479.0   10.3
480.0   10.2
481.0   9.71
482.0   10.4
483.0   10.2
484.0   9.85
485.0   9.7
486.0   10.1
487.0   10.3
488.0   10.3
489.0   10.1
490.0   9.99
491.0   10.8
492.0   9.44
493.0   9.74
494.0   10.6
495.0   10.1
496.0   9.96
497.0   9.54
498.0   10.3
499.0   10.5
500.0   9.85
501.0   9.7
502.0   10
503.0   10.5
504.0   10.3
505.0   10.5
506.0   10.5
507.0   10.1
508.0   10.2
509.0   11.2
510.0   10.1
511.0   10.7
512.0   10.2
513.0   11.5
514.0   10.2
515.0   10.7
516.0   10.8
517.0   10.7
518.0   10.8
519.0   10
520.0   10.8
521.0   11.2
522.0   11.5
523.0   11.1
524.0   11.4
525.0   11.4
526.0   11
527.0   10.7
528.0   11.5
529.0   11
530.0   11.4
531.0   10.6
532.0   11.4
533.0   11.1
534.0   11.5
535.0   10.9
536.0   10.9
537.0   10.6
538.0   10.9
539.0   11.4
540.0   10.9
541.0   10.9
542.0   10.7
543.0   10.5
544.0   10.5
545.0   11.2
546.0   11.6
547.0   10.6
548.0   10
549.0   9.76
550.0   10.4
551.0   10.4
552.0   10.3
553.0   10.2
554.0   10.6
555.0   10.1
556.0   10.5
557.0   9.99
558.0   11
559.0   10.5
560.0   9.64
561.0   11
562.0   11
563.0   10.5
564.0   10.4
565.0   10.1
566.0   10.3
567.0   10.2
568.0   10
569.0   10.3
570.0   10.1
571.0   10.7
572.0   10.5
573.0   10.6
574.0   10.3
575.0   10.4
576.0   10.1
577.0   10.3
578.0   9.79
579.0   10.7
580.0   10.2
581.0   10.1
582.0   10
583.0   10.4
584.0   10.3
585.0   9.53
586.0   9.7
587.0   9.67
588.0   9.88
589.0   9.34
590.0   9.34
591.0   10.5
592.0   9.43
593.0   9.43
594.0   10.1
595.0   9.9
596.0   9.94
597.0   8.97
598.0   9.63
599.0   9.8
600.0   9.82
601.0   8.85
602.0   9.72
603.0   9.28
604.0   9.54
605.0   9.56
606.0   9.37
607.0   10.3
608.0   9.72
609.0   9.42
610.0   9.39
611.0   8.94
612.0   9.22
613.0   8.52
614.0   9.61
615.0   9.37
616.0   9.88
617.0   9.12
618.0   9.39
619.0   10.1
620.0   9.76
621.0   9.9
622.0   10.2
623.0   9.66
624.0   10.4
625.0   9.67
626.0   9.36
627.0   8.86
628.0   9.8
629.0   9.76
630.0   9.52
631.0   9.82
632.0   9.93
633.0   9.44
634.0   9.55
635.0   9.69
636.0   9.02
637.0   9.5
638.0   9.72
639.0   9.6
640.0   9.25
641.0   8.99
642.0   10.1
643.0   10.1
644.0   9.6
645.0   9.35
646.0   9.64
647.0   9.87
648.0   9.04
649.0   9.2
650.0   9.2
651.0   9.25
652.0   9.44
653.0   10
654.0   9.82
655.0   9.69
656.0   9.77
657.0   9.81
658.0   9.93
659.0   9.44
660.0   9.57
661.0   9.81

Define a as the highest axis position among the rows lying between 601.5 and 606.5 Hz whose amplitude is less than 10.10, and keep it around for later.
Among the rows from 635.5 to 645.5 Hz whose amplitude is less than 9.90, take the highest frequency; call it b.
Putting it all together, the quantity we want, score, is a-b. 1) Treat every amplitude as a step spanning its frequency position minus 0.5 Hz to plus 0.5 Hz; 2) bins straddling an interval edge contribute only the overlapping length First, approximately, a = 606.0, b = 645.0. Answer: -39 Hz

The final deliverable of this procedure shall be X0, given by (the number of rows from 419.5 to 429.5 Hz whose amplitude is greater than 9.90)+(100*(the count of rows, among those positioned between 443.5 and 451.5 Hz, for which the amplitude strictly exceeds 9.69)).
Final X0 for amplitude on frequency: 403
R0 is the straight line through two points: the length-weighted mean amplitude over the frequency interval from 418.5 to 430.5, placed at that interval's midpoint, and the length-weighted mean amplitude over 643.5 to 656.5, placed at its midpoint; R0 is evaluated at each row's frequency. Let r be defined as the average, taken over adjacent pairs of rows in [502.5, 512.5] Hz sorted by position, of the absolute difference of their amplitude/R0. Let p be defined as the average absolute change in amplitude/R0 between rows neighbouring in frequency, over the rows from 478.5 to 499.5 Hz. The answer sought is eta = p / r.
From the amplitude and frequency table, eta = 0.90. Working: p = 0.0430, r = 0.048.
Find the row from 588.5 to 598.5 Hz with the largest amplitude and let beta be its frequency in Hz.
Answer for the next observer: 591.0 Hz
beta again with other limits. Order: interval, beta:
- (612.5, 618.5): 616.0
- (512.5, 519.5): 513.0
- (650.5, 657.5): 653.0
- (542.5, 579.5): 546.0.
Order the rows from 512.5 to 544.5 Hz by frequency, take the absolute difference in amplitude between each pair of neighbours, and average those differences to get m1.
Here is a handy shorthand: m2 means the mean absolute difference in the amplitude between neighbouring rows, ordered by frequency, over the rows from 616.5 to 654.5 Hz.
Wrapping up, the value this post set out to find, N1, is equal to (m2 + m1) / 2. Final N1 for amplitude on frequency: 0.38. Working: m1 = 0.400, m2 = 0.36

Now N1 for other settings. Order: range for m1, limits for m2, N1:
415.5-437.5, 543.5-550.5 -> 0.50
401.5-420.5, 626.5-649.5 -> 0.30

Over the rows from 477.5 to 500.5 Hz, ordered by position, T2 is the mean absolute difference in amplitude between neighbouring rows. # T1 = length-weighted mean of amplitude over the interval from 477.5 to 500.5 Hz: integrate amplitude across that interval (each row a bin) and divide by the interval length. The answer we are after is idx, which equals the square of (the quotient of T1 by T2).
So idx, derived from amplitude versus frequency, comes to 537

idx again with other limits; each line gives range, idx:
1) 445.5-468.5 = 617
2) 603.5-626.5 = 431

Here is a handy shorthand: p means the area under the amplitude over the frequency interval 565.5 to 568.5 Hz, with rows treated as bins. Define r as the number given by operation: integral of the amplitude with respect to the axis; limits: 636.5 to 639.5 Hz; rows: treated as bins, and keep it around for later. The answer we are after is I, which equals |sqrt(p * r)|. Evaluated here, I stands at 29.6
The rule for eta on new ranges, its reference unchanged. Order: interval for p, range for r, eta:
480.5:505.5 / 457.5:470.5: 1.04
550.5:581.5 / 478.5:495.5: 0.91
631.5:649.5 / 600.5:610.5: 0.91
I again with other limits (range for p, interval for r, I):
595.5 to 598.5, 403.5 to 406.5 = 27.7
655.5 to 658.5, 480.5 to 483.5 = 29.9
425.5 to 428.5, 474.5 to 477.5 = 28.7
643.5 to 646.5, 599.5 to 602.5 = 28.5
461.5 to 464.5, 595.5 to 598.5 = 29.1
